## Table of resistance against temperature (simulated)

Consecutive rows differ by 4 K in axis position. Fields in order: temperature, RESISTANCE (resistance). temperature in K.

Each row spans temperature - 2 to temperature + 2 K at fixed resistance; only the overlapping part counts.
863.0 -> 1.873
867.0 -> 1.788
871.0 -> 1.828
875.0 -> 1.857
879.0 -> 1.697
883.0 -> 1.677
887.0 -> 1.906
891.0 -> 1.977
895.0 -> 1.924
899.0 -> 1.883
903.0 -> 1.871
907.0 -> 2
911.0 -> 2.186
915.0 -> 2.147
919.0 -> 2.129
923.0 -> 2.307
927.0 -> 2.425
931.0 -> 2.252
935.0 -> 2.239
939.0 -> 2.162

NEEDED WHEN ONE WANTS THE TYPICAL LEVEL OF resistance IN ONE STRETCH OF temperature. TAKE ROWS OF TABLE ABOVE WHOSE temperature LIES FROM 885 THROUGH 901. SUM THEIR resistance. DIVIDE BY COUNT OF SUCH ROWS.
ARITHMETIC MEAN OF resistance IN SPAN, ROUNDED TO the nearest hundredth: 1.92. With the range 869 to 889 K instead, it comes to 1.79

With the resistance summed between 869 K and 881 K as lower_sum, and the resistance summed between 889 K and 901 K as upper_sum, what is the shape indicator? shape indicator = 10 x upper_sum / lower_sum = 10.7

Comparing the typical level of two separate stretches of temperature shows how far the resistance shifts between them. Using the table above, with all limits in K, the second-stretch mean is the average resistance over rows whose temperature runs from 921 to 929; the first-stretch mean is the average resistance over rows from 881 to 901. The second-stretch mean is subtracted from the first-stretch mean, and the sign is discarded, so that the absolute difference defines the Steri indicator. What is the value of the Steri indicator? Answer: 0.49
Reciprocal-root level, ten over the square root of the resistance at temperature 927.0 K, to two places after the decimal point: 6.42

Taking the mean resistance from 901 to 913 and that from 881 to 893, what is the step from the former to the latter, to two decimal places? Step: -0.17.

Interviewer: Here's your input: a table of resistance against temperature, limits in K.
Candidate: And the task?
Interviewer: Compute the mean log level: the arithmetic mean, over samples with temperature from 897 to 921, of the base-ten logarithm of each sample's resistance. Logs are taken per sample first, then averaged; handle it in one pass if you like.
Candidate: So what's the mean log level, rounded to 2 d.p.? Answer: 0.31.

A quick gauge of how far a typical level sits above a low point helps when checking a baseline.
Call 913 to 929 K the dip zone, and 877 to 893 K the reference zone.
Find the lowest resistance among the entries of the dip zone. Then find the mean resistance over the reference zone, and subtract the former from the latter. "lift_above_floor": -0.31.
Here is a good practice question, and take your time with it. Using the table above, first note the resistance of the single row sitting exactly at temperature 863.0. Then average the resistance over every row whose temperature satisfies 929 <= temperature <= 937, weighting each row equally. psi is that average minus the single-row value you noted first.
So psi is 0.37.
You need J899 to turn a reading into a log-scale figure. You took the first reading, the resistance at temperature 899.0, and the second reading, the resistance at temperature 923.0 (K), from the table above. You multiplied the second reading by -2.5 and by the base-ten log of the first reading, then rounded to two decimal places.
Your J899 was -1.59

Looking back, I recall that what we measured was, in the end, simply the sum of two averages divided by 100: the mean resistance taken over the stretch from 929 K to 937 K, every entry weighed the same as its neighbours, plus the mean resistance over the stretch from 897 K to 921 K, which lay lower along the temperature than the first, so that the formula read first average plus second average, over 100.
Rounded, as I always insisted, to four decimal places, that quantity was 0.0428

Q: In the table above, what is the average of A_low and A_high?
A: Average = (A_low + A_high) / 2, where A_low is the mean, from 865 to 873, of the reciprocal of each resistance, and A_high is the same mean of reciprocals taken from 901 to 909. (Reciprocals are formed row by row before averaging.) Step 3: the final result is 0.535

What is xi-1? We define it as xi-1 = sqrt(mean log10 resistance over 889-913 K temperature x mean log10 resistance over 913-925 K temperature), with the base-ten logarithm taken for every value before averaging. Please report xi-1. 0.317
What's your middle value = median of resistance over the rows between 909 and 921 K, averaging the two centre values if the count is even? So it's 2.15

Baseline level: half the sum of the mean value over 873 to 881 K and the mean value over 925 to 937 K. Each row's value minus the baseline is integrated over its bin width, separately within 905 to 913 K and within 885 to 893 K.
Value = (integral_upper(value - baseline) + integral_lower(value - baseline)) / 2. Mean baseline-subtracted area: -0.19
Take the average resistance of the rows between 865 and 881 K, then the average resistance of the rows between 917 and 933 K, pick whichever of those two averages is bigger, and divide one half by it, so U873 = 0.219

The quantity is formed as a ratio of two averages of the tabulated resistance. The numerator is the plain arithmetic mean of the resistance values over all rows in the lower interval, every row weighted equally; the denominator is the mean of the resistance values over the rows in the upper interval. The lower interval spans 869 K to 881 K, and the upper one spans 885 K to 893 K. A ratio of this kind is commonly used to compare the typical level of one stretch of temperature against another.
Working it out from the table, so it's 0.924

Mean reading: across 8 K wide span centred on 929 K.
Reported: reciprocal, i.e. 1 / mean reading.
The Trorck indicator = 0.43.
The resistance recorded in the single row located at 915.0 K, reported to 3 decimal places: 2.147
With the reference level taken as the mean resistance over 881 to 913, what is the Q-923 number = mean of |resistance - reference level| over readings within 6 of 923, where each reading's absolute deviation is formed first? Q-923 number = 0.36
